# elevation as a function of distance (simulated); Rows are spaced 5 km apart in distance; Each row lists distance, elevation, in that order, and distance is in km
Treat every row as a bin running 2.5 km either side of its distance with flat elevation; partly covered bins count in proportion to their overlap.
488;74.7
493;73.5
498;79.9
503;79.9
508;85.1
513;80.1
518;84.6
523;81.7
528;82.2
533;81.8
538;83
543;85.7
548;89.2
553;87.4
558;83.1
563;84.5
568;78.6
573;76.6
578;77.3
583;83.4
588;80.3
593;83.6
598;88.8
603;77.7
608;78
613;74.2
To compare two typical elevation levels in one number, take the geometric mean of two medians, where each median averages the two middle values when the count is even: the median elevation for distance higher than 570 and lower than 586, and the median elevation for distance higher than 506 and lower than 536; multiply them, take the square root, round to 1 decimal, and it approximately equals 79.6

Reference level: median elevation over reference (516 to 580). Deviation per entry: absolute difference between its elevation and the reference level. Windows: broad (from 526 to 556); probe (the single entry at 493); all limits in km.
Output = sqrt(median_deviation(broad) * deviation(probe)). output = 4.3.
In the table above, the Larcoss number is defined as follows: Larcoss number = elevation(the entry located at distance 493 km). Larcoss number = 73.5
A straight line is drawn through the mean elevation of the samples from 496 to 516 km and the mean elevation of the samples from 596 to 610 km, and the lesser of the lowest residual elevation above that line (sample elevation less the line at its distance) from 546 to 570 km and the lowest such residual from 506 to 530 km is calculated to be -2.8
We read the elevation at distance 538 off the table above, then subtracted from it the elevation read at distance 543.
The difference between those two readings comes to -2.7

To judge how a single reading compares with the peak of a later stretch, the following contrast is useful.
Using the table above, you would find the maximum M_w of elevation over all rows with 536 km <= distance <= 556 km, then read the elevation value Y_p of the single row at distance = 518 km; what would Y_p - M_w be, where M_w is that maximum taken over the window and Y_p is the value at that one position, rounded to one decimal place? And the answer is -4.6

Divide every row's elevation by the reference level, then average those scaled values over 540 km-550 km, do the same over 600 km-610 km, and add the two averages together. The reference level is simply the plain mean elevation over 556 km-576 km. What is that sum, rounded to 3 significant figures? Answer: 2.05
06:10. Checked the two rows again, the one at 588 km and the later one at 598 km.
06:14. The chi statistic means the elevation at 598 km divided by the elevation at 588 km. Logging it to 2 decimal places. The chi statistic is 1.11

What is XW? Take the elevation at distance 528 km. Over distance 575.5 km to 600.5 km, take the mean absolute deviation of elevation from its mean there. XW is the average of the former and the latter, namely 42.7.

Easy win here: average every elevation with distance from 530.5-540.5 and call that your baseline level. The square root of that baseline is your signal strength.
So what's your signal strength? 9.08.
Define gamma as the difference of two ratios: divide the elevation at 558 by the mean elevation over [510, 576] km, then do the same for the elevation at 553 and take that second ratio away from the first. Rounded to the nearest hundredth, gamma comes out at -0.05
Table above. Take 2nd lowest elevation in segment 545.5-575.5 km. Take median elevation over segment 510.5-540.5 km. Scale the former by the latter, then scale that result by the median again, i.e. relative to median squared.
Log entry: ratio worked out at 0.0117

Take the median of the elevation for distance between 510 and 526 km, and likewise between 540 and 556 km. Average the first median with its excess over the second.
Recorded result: 38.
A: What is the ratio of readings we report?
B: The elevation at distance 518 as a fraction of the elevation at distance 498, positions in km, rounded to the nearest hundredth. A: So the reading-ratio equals 1.06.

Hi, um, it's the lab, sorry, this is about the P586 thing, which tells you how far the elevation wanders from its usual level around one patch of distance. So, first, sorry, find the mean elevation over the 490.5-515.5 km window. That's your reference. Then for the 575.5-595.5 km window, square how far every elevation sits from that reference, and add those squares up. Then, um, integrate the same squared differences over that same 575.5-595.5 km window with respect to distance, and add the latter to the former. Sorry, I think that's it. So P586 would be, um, 210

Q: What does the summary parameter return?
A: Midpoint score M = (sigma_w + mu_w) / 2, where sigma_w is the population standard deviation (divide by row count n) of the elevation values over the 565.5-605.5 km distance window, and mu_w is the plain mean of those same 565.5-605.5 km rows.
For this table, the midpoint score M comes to 42.36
